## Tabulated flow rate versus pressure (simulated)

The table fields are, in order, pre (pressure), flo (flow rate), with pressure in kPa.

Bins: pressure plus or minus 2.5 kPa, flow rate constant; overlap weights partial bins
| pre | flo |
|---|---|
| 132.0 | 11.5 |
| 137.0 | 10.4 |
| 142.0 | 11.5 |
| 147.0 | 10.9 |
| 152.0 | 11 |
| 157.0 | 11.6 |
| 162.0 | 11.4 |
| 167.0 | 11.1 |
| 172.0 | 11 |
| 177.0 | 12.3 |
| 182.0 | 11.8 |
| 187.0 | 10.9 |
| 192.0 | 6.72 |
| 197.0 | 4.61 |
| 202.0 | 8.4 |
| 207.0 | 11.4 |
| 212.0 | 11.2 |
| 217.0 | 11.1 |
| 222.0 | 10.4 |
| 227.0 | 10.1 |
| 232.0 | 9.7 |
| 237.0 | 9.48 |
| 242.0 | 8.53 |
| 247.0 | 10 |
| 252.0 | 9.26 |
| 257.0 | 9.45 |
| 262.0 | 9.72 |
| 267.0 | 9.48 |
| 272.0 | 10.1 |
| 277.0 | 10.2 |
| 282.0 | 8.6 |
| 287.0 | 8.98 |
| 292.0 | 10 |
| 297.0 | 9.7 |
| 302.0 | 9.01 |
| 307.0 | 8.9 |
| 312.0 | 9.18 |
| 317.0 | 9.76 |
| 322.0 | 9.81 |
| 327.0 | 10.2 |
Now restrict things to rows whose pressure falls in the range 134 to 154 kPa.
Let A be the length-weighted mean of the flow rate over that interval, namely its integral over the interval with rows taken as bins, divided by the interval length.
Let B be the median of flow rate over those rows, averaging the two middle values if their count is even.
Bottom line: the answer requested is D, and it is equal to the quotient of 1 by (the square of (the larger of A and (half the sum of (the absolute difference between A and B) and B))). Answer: 0.0083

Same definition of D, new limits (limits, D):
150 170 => 0.0079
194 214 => 0.0129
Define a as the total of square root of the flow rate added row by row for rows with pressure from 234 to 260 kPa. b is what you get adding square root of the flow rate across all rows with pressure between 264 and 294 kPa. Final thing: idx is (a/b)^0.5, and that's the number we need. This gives 0.9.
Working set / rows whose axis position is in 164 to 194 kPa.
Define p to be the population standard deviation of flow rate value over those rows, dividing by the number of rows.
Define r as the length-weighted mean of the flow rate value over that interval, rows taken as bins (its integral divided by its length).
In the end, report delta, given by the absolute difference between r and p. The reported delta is 8.89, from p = 1.82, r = 10.7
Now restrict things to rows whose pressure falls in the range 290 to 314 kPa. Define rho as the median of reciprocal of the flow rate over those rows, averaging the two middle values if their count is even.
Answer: 0.109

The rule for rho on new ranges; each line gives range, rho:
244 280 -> 0.103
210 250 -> 0.100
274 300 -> 0.103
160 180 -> 0.089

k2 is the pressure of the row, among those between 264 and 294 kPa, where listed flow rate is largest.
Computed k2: 277.0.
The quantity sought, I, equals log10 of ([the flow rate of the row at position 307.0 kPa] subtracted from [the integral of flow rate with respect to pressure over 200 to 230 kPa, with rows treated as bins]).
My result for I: 2.5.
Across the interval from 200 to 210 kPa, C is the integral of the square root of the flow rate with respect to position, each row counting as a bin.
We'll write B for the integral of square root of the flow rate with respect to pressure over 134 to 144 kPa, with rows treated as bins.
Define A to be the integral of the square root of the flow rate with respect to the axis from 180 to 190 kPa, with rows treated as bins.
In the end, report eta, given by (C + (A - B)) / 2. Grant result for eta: 15.9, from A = 33.3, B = 33.1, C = 31.6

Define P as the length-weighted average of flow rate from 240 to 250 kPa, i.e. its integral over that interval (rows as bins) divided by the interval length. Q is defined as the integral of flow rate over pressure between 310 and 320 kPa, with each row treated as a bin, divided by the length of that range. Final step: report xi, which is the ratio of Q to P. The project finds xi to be 1.02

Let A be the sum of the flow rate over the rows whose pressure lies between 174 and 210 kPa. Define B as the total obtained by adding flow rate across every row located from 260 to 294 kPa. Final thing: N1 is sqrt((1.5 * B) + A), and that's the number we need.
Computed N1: 12.9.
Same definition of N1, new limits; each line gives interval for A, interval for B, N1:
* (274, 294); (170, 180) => 8.5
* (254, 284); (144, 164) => 11.2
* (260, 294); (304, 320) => 10.4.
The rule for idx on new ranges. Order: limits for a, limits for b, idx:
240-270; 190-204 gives 1.6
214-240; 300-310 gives 1.6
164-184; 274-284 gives 1.5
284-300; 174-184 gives 1.2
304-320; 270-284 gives 1.0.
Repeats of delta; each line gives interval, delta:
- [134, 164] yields 10.72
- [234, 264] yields 8.95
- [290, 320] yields 9.01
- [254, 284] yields 9.08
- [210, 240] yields 9.64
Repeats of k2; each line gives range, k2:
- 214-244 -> 217.0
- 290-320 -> 292.0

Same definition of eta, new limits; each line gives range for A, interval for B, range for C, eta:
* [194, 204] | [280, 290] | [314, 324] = 13.3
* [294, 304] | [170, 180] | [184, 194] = 13.2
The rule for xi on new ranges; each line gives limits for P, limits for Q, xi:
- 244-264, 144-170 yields 1.17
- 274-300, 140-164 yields 1.19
